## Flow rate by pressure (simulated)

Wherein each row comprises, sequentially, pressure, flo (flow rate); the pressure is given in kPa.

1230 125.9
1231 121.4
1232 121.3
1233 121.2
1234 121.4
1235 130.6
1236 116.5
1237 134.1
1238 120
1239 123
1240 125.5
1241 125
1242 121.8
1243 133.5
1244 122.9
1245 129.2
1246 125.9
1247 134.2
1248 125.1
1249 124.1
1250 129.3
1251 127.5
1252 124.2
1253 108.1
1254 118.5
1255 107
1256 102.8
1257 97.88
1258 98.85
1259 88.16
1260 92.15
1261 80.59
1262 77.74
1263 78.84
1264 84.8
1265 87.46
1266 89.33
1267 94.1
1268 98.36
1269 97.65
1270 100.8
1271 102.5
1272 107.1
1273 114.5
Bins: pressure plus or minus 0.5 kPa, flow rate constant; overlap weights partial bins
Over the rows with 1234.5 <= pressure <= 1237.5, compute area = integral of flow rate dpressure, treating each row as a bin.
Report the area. 381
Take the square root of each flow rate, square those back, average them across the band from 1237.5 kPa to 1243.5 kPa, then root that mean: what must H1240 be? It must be 11.2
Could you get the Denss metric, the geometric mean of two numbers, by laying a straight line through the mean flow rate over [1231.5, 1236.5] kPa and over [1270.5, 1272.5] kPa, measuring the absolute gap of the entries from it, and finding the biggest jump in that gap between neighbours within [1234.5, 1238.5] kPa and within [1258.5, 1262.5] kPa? 12.0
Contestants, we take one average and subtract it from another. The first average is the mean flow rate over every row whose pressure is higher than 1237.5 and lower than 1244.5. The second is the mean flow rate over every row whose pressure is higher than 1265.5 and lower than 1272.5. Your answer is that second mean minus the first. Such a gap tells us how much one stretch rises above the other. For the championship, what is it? -26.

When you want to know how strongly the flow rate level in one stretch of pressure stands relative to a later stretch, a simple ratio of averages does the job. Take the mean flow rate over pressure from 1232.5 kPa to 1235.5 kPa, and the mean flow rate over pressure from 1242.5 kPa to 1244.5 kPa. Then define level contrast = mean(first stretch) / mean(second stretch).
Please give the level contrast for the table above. 0.97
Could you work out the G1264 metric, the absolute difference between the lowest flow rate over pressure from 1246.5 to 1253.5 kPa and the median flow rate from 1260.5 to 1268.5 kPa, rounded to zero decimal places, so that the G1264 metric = 22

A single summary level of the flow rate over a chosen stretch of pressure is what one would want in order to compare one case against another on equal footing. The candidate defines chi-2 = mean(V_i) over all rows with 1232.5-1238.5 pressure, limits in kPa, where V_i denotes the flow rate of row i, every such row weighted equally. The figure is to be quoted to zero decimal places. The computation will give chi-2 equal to 124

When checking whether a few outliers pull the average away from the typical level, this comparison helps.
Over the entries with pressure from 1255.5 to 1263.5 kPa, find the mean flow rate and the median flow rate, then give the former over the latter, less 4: -3.01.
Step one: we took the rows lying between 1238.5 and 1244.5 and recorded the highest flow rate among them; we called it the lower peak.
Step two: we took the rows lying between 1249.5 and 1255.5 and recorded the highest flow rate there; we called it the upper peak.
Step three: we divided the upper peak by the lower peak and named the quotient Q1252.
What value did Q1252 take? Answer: 0.97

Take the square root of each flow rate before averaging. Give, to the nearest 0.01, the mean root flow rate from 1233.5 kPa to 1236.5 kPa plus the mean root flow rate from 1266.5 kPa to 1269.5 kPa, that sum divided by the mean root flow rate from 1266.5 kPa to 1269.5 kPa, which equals 2.13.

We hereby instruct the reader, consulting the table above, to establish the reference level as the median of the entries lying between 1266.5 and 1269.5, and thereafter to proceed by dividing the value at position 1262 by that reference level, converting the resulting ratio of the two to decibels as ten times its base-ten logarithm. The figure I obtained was -1.0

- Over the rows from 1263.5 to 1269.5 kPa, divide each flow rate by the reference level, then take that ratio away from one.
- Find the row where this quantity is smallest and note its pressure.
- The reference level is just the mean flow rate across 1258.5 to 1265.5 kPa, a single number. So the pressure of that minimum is 1268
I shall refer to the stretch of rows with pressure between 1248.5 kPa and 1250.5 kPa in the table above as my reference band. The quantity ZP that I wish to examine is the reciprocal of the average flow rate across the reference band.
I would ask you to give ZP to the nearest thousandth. 0.008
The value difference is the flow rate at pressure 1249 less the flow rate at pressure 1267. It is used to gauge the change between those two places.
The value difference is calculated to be 30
